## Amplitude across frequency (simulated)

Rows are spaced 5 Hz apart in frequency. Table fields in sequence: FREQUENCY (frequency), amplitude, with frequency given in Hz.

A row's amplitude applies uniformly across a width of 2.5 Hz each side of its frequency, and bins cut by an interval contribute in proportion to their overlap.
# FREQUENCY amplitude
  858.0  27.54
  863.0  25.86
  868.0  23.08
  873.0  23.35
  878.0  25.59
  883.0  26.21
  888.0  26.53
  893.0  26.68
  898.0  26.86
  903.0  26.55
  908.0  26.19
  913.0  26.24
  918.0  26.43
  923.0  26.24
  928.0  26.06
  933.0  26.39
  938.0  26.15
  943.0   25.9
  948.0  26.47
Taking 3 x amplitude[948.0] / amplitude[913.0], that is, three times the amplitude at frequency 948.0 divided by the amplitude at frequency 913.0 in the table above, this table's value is 3.03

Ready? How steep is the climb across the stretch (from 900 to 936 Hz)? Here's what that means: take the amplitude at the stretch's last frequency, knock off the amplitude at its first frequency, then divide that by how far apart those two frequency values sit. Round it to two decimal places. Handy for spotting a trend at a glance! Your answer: -0.01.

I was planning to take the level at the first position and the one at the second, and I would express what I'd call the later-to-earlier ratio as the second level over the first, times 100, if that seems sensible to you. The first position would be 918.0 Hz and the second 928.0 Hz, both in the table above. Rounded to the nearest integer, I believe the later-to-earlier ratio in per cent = 99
